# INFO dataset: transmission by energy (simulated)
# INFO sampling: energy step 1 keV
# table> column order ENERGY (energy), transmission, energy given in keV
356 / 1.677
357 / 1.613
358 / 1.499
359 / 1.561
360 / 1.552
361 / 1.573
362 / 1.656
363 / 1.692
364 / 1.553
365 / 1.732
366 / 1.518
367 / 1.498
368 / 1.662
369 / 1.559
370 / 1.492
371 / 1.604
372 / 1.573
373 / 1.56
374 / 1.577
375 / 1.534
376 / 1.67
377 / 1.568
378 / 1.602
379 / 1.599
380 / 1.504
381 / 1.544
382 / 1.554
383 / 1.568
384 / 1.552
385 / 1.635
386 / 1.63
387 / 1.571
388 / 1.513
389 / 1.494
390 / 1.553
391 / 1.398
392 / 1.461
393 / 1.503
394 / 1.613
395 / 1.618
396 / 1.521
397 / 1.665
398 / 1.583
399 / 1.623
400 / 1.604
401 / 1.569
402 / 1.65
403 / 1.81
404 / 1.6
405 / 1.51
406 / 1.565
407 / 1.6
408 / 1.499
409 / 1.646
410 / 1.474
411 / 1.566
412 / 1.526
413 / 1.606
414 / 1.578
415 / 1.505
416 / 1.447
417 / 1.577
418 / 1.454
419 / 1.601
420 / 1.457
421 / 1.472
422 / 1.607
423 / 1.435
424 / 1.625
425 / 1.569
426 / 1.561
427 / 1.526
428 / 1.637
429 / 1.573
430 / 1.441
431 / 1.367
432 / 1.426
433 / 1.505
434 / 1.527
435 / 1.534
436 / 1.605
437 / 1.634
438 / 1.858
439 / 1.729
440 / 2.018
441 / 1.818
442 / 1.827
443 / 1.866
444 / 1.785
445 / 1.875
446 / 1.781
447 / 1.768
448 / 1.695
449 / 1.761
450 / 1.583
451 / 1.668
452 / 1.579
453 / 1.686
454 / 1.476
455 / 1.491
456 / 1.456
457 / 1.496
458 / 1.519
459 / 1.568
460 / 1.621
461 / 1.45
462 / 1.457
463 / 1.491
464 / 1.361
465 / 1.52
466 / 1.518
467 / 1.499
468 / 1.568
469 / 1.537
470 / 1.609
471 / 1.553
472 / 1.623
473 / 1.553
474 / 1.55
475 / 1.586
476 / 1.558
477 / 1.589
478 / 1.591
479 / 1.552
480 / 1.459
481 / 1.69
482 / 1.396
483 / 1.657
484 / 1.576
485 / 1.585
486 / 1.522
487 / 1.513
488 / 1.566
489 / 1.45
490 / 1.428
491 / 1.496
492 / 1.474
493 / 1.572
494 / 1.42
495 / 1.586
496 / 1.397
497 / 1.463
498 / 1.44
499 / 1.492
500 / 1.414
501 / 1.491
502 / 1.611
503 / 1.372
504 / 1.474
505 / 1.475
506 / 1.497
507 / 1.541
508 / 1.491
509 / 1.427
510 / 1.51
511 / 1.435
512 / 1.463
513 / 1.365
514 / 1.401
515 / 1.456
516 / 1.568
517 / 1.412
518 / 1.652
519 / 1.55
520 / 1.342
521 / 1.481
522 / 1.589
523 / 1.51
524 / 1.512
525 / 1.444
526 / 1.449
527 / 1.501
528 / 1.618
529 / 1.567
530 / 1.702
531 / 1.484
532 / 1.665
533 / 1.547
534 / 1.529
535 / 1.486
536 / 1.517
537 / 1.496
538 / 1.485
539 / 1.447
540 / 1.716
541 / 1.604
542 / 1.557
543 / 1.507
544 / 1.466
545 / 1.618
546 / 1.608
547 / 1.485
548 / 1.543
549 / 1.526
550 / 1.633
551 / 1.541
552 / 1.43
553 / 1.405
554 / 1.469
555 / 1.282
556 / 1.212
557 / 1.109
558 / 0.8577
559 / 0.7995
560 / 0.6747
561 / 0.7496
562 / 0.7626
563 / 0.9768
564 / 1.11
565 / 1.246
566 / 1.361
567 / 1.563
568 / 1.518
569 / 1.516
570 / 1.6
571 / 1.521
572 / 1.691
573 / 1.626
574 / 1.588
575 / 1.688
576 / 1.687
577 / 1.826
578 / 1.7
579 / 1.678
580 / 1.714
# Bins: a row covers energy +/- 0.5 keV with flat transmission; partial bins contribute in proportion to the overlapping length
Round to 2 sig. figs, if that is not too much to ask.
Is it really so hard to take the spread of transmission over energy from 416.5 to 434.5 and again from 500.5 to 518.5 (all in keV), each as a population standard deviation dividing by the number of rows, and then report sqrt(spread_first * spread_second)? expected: 0.076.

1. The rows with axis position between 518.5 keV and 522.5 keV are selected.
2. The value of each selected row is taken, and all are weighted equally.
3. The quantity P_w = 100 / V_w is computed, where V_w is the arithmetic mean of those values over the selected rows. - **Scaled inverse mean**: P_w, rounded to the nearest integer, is 67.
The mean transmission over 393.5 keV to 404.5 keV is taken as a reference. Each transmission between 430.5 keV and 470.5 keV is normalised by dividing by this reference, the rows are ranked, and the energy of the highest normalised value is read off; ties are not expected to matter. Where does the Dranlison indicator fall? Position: 440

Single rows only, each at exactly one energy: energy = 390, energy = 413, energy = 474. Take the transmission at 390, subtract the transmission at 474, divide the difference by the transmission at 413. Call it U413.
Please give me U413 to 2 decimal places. 0.00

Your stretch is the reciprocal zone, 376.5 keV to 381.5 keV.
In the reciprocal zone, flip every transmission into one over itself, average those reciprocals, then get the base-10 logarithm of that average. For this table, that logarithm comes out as -0.194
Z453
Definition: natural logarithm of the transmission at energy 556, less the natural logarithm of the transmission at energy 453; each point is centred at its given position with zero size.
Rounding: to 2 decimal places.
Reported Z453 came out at -0.33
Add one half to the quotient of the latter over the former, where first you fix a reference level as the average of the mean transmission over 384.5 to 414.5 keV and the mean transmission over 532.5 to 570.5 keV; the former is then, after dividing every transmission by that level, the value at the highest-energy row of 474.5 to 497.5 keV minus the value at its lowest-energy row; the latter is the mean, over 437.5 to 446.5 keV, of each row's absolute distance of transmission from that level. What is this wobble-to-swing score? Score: -3.9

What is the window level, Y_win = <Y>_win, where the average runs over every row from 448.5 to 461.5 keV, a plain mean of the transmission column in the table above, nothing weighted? 1.57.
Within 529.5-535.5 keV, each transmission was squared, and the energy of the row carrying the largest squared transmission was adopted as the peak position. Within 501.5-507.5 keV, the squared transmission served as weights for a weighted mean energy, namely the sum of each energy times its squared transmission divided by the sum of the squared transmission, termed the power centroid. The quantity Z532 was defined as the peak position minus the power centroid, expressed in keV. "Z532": 25.5 keV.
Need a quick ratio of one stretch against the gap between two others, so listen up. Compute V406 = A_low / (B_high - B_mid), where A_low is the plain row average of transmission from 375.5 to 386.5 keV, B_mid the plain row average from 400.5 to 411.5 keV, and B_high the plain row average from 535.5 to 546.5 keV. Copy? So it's -37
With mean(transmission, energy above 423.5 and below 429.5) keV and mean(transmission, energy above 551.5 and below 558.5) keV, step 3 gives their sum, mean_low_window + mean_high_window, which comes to 2.83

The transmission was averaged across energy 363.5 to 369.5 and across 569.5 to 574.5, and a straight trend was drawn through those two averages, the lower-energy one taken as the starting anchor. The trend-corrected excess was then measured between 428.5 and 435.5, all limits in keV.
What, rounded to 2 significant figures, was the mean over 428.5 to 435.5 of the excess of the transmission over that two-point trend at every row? -0.11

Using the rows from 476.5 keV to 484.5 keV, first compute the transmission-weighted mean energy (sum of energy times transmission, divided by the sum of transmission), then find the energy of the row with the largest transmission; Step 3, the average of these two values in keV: 480.8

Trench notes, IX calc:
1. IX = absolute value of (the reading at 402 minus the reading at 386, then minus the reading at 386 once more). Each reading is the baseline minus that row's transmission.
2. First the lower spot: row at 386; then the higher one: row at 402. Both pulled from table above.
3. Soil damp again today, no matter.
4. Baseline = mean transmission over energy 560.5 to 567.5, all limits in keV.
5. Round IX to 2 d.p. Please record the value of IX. 0.50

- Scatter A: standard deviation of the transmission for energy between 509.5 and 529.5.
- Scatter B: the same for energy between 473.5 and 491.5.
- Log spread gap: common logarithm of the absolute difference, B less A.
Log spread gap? -2.19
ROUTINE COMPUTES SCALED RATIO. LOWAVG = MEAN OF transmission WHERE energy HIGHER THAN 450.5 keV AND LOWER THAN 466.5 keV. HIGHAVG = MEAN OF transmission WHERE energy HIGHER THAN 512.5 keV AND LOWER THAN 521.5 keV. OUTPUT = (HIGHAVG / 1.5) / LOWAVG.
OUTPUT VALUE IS 0.64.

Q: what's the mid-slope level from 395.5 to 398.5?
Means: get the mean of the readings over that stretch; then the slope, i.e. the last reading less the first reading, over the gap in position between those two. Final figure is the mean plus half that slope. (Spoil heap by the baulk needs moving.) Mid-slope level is 1.61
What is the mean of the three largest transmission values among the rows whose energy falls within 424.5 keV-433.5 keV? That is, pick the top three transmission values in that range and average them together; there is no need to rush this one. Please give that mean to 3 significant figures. 1.59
